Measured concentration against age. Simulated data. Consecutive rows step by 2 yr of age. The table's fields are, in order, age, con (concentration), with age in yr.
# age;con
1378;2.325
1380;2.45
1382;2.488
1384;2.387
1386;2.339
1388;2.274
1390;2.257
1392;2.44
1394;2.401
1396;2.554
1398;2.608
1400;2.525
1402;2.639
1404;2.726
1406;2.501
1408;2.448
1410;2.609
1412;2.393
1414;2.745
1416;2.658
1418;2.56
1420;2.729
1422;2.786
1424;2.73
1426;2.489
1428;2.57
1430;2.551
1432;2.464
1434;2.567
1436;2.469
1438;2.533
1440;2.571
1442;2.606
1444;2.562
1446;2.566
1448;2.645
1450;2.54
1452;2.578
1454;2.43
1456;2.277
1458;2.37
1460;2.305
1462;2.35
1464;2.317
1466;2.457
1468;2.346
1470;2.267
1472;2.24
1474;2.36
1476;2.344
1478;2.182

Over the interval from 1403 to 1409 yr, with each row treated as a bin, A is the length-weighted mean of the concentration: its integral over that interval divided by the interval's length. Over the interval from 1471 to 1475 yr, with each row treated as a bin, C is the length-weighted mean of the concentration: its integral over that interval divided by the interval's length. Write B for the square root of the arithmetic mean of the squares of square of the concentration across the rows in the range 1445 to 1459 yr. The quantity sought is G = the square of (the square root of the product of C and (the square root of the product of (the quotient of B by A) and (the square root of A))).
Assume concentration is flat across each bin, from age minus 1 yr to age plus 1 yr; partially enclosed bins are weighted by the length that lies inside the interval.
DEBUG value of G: 4.54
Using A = 2.56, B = 6.2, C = 2.30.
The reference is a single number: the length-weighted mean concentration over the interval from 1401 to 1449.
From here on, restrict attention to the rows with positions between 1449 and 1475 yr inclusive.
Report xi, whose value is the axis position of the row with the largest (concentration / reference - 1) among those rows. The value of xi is 1452 yr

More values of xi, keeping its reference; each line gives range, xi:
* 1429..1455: 1448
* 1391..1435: 1422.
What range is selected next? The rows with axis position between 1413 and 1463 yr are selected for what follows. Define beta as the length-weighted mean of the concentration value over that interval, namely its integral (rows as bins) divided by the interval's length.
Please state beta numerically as 2.55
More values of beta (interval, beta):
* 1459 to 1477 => 2.33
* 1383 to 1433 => 2.54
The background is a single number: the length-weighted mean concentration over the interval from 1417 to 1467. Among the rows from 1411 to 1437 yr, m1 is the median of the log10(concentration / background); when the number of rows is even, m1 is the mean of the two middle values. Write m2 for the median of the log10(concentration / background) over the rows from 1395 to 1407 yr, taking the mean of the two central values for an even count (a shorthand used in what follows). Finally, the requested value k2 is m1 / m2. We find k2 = 0.8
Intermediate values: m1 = 0.008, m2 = 0.010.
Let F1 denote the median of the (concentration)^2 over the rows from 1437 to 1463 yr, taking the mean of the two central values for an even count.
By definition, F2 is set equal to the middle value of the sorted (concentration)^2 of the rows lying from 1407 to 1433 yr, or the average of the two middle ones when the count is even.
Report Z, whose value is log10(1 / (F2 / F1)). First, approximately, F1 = 6.45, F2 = 6.6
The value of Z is -0.01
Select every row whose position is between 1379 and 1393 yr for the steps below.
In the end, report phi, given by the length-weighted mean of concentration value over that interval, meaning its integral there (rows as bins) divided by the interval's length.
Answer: 2.38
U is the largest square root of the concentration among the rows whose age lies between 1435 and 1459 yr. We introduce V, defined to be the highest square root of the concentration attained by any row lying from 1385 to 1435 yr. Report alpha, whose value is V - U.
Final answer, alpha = 0.04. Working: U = 1.63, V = 1.669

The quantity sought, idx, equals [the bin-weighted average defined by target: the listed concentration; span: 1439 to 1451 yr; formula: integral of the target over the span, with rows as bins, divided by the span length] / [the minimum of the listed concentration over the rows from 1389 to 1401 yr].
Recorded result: 1.14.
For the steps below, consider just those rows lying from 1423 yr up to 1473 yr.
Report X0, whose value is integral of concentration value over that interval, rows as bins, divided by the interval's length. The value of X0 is 2.47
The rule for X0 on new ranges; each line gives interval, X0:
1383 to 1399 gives 2.41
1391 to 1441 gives 2.57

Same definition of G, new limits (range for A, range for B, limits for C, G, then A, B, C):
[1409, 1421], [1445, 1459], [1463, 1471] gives 4.60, 2.62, 6.2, 2.35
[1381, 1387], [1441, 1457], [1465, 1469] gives 4.88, 2.40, 6.4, 2.40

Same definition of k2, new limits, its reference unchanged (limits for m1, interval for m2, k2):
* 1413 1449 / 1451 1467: -0.3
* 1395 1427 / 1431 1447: 2.0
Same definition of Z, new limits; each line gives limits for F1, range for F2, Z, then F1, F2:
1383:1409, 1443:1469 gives 0.01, 5.99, 5.9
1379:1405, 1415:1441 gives -0.04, 6.00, 6.6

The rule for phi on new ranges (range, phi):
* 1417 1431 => 2.63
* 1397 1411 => 2.58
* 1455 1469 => 2.35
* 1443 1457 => 2.51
